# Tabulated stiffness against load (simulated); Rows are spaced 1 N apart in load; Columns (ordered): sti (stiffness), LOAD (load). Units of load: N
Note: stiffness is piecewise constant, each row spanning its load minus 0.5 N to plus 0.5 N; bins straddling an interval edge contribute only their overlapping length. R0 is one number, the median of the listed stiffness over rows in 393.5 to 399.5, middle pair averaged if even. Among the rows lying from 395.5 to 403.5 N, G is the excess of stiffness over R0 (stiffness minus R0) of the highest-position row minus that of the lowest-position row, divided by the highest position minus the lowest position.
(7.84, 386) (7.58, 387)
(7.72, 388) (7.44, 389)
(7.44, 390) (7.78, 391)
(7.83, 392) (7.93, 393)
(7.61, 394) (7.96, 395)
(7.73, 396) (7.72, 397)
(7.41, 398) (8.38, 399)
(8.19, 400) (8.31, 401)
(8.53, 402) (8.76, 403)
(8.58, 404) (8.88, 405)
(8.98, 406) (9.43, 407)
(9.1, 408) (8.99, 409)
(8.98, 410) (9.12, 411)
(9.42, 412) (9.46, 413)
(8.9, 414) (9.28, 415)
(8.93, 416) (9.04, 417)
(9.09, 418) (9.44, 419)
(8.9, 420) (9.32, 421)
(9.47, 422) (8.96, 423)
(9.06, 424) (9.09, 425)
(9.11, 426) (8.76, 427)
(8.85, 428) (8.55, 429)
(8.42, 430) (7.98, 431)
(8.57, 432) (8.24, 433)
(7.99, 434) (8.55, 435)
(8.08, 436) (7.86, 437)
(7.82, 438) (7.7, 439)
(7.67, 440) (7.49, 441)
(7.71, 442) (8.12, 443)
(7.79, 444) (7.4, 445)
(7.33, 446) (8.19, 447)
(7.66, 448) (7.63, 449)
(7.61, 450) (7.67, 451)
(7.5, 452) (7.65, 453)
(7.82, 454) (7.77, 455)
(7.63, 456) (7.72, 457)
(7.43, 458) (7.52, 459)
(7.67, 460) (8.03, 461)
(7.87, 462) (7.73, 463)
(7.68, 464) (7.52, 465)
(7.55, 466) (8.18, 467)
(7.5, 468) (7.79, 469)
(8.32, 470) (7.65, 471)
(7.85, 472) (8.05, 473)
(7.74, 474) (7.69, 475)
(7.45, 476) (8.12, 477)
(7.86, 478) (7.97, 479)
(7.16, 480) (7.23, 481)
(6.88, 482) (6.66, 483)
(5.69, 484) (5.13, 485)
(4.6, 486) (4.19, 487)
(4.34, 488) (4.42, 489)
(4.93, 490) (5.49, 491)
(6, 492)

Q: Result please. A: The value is 0.15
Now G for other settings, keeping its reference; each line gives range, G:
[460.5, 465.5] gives -0.13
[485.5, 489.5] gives -0.06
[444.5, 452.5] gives 0.01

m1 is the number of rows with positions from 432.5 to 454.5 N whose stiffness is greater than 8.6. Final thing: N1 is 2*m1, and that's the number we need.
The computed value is 0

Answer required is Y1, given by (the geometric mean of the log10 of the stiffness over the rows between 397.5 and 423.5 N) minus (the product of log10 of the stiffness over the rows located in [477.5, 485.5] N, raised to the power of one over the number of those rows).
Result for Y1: 0.12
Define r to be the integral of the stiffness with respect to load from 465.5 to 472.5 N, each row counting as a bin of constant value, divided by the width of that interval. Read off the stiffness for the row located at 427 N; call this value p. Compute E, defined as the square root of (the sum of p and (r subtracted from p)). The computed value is 3.1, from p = 8.76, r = 7.8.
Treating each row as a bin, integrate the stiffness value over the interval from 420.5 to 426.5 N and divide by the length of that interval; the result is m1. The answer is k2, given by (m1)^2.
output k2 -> 84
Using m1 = 9.2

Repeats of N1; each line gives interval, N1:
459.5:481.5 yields 0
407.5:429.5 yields 42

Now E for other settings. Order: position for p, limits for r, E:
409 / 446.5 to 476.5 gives 3.2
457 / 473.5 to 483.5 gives 2.8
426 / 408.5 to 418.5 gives 3.0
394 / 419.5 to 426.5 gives 2.5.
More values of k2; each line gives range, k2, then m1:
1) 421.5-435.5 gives 75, 8.7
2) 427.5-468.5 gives 62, 7.8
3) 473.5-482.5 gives 57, 7.6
